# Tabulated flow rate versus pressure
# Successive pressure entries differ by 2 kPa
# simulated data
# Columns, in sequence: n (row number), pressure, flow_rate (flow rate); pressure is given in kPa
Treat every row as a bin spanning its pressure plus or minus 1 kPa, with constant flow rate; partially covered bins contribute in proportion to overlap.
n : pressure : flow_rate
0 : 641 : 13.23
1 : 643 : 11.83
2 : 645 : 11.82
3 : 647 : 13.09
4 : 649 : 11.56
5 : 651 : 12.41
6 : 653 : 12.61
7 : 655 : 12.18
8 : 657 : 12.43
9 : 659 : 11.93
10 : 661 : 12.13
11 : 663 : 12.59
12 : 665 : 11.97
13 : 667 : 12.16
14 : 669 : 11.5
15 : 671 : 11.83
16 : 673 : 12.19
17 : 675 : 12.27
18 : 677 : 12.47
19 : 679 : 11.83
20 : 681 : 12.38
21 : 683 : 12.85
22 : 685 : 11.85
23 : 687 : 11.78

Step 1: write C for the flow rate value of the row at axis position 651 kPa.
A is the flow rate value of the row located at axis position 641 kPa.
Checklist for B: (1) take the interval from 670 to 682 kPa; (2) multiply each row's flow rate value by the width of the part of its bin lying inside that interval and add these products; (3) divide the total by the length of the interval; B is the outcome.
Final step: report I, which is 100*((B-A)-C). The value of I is -1348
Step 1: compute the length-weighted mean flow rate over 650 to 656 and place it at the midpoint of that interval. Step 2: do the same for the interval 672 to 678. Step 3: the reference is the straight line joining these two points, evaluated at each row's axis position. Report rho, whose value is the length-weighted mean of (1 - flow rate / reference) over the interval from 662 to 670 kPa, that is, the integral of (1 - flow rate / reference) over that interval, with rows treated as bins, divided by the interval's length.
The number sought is 0.024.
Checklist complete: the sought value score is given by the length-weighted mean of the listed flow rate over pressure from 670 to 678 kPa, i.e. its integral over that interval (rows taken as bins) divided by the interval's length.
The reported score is 12.2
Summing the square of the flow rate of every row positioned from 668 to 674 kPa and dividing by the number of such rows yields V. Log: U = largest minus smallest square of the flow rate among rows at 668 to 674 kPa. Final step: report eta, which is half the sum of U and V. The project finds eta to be 78.3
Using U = 16.3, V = 140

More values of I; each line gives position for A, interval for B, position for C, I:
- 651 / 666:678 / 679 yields -1217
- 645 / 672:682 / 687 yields -1137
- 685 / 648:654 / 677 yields -1213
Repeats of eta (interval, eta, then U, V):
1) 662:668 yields 82.6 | 15.2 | 150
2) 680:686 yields 88.8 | 24.7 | 153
